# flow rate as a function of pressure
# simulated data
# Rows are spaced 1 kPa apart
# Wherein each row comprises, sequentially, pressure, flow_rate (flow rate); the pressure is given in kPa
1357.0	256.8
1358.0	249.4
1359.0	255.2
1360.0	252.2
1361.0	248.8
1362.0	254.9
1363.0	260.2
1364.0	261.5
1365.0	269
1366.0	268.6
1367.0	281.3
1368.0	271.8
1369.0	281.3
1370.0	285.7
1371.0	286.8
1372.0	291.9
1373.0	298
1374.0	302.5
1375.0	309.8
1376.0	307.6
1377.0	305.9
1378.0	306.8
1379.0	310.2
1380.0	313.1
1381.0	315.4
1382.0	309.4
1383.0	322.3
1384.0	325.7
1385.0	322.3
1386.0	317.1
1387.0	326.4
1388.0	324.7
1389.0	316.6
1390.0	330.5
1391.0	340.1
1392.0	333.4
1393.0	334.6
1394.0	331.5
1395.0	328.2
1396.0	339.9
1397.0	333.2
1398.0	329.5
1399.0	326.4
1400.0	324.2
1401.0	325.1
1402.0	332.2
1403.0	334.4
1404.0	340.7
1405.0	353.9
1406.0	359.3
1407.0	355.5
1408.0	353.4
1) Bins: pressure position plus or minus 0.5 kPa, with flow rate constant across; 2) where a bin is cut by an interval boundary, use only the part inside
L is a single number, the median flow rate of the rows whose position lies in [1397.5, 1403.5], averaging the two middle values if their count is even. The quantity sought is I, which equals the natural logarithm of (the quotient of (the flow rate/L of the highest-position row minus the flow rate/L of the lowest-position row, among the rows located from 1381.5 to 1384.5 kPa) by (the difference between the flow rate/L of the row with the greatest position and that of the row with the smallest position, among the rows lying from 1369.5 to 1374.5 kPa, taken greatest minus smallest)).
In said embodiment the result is 0.0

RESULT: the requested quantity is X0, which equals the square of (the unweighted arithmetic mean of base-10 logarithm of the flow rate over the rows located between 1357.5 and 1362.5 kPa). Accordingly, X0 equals 5.77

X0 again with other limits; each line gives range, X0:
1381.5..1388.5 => 6.28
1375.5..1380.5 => 6.20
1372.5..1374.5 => 6.14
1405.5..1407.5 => 6.52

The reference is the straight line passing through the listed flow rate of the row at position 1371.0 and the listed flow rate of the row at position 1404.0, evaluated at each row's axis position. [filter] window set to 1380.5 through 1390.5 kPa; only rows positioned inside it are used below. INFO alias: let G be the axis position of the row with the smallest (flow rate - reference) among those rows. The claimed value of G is 1389.0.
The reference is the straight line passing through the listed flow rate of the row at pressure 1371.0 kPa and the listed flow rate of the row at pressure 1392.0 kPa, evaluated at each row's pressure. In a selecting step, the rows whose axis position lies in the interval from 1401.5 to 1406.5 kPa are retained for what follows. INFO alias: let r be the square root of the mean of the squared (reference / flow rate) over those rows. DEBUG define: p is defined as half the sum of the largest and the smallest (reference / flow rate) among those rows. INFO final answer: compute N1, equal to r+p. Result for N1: 2.09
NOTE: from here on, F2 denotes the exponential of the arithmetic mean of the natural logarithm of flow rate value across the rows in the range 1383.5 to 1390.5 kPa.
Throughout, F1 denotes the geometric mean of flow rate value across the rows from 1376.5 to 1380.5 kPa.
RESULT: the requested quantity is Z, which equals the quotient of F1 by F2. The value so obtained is 0.96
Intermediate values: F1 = 309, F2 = 323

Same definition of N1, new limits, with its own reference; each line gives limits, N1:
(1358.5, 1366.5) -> 2.08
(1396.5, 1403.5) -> 2.13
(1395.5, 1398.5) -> 2.06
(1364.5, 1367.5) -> 2.02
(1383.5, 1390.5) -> 2.00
